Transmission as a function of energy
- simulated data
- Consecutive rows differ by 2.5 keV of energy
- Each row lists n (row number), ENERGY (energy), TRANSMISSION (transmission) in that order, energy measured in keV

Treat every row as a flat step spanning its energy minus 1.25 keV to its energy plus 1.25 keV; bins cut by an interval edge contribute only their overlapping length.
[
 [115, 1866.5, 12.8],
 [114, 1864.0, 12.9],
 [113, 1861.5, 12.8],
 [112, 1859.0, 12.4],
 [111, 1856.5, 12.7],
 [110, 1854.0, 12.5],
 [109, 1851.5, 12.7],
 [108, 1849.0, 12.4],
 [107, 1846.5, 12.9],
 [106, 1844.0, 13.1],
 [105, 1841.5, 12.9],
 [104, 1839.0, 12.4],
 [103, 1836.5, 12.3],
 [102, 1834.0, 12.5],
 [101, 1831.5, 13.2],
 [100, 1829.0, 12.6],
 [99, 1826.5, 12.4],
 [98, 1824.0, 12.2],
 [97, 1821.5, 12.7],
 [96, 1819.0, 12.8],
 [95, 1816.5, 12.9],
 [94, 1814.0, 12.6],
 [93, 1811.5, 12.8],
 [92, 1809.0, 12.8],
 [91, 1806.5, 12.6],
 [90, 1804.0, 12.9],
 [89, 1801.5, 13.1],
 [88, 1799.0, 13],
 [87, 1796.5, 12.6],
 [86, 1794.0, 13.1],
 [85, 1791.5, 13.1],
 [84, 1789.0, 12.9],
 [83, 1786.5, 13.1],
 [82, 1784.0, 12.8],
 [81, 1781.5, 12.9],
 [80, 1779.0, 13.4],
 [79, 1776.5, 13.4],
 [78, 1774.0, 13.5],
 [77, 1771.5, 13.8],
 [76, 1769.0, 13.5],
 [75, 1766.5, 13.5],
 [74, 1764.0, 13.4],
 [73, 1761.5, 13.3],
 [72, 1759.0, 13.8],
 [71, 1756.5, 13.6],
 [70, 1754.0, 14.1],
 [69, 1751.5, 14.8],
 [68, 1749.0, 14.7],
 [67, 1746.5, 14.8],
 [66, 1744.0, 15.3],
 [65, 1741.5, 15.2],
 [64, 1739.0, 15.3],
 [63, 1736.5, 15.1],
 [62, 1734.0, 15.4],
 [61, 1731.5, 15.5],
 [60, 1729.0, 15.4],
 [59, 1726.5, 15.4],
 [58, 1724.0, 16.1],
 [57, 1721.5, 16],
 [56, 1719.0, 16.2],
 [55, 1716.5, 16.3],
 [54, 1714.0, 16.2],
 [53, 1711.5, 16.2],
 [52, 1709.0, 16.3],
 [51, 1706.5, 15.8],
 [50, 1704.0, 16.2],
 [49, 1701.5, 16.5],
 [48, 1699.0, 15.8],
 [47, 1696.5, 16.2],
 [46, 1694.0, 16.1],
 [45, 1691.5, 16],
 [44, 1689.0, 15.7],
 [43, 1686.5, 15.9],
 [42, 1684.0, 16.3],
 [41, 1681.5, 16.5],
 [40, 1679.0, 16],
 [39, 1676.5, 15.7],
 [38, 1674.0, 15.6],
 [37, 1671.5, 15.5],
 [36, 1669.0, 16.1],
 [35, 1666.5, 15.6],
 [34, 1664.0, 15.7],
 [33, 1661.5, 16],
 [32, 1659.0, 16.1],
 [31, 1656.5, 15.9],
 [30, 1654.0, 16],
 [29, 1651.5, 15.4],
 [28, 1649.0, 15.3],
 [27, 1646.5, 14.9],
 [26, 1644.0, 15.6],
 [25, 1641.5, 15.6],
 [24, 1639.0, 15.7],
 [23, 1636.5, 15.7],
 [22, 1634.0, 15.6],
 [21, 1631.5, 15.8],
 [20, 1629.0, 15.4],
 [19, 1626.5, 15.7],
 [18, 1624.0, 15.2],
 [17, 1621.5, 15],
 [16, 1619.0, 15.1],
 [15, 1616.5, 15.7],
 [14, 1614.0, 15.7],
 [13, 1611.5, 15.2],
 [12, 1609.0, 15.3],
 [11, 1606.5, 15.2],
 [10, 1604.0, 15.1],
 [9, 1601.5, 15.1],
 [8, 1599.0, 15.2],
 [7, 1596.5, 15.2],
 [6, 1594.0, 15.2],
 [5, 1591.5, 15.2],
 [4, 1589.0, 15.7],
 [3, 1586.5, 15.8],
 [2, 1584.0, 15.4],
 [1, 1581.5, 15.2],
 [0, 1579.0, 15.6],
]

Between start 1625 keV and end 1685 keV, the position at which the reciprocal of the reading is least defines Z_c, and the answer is 1681.5 keV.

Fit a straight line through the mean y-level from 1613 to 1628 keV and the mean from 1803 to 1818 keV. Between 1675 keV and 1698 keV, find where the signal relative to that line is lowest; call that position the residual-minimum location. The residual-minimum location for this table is 1676.5 keV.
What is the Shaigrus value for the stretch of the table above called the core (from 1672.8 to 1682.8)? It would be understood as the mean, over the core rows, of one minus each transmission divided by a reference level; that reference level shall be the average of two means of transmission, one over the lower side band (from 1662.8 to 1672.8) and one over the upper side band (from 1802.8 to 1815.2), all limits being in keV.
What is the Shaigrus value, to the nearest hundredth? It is -0.12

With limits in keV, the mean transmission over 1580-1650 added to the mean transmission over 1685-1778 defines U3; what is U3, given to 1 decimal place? 30.5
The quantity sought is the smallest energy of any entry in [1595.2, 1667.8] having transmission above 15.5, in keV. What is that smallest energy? 1614.0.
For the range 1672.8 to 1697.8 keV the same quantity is 1674.0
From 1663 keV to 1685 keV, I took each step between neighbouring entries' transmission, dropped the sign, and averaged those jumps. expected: 0.300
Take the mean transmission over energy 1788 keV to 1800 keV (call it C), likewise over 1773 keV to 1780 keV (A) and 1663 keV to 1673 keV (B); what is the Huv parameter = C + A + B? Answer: 42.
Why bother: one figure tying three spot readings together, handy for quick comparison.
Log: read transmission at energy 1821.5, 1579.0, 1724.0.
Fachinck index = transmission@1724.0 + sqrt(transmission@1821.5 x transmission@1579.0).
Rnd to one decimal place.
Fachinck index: 30.2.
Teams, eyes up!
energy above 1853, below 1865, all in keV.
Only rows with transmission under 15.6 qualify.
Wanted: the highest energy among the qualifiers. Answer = 1864.0 keV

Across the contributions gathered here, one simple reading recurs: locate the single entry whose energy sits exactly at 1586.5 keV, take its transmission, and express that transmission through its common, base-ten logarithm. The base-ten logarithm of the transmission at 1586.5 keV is 1.20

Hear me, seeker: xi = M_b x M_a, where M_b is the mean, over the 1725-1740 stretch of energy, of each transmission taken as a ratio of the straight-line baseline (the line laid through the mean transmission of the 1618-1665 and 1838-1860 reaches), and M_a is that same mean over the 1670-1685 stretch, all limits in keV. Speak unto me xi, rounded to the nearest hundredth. 1.14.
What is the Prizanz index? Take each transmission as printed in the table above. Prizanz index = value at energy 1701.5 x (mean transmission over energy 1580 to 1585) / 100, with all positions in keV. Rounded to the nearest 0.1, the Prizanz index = 2.5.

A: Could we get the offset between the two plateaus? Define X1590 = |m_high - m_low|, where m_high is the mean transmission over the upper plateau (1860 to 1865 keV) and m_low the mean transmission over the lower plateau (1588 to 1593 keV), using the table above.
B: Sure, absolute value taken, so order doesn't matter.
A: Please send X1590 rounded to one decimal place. 2.6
